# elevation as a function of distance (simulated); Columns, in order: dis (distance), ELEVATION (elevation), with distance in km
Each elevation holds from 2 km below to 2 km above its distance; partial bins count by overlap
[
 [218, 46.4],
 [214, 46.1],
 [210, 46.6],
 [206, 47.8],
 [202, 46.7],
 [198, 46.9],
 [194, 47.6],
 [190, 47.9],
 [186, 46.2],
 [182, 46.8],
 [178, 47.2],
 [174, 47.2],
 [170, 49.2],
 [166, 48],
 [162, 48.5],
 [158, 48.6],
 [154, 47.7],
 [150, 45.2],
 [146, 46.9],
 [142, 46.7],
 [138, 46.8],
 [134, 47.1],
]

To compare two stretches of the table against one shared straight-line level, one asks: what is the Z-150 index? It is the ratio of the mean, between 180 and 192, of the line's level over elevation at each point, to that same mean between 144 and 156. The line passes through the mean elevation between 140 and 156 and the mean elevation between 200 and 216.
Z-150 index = 0.994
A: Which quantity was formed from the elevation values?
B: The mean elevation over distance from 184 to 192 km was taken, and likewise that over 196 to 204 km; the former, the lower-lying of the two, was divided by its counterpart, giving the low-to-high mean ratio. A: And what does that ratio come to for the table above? 1.01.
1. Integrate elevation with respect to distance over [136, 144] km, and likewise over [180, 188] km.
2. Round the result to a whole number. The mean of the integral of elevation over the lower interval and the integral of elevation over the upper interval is 373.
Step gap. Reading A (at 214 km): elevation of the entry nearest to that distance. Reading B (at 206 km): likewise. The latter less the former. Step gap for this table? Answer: 2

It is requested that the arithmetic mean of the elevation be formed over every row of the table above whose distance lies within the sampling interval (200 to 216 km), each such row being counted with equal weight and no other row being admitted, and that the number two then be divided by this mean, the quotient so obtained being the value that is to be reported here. 0.0427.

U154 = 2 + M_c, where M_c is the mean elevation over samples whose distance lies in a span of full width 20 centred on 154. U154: 49.38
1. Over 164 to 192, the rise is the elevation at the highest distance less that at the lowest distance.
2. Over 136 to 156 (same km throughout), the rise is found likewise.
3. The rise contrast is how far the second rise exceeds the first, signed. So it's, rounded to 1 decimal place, 1.0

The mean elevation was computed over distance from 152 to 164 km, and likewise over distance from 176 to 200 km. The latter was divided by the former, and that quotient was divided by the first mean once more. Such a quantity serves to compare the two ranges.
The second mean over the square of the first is 0.0202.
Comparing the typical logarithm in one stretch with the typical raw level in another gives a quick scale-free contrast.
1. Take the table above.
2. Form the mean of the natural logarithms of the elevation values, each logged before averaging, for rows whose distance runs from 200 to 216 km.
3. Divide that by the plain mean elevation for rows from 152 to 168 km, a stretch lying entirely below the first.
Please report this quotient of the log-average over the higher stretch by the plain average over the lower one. 0.080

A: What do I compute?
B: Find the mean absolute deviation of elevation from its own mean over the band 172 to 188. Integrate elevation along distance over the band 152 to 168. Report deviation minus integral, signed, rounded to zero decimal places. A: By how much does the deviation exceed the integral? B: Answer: -771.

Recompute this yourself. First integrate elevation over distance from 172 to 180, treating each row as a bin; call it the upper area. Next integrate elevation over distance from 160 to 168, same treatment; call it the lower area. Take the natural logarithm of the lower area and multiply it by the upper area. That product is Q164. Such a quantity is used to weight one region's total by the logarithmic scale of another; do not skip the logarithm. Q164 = 2249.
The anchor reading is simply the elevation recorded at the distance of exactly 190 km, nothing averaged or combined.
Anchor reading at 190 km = 47.9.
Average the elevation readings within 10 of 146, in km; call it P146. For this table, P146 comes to 46.7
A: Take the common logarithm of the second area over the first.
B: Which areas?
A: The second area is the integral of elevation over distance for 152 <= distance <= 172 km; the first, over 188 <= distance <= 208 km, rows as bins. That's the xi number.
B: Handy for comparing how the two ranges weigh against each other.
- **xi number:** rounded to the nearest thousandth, 0.009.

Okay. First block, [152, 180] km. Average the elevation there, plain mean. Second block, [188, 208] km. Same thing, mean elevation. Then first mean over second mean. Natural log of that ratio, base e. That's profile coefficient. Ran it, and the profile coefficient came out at 0.014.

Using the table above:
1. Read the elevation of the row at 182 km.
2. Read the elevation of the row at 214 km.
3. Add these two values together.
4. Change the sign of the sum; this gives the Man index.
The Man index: -92.9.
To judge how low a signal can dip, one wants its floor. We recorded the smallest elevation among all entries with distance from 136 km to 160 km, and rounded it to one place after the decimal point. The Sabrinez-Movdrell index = 45.2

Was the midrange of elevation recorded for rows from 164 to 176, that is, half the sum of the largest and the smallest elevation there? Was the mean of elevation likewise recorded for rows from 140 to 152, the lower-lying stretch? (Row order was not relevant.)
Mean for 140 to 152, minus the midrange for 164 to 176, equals -1.9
